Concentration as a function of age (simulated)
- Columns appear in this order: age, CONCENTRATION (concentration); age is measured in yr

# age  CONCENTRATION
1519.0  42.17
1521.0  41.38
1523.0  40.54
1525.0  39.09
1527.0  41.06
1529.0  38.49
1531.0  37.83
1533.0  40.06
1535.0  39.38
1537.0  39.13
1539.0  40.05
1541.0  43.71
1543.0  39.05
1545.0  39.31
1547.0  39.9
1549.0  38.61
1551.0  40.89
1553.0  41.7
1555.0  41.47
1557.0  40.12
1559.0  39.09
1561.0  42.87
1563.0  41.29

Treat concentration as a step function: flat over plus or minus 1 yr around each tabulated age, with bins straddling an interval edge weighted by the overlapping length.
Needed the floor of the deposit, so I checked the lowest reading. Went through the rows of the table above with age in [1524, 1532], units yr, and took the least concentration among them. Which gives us 37.83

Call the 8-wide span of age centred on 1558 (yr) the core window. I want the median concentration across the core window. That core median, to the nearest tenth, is 40.8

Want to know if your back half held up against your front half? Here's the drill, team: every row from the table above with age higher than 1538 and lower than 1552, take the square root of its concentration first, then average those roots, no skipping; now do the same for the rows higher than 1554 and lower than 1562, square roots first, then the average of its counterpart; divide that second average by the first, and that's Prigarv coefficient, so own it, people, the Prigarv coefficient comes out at 1.01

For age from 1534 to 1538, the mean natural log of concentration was 3.67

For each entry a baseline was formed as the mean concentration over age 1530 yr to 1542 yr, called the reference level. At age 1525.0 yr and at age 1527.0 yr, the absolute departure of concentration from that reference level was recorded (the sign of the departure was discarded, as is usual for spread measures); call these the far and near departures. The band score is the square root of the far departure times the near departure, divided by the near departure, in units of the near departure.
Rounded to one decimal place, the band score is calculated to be 1.0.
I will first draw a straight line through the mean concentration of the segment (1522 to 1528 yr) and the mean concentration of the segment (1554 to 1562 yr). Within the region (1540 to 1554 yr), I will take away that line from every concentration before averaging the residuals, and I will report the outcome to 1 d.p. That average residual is -0.2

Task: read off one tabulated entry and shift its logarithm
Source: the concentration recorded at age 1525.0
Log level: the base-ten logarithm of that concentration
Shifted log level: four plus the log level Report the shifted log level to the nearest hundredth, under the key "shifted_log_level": 5.59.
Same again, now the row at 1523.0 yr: 5.61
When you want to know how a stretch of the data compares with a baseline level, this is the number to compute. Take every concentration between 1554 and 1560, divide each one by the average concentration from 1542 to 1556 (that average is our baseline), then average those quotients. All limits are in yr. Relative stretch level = 1.00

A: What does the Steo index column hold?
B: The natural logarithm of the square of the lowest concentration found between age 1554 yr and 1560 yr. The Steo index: 7.33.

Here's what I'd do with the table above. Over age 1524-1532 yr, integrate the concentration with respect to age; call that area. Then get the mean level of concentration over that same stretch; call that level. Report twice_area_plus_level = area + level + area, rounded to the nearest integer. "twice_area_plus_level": 665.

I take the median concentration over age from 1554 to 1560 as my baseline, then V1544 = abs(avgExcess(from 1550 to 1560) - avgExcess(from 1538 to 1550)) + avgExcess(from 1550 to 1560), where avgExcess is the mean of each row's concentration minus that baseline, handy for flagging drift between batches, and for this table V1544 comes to 1.1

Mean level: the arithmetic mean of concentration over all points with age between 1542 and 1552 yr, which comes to 39.6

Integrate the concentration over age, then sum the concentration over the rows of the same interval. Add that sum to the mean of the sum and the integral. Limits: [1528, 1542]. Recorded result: 697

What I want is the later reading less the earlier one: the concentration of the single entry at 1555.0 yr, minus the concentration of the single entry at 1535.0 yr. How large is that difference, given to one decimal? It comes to 2.1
